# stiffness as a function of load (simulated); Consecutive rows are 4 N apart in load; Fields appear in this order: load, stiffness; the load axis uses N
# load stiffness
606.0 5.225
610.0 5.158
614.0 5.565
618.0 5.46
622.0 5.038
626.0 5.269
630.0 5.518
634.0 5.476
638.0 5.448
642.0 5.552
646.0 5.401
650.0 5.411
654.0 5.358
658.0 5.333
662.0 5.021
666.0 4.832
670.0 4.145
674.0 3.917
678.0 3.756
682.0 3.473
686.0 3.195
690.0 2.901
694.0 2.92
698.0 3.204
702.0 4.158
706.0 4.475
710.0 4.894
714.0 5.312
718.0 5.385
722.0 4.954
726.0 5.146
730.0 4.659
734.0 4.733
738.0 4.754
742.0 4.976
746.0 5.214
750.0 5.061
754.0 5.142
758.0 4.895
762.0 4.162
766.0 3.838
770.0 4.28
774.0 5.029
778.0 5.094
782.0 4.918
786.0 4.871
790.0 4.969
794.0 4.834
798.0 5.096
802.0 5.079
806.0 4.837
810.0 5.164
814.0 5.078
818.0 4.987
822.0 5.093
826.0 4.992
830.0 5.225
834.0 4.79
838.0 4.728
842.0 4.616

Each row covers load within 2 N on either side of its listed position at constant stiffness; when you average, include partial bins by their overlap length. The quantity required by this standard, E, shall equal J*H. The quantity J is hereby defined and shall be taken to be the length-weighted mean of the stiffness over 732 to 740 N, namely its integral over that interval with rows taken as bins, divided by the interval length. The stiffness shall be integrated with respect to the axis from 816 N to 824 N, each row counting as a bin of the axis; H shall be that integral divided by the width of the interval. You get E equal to 23.9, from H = 5.04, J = 4.74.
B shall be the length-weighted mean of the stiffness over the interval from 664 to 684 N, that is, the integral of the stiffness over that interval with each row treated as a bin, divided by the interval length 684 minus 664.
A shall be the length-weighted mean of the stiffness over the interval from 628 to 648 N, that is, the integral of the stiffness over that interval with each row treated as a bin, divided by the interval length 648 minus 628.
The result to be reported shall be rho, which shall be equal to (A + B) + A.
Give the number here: 15.0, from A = 5.5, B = 4.02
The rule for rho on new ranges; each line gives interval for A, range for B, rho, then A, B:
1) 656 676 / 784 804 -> 14.3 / 4.6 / 4.97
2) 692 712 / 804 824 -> 12.9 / 3.9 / 5.03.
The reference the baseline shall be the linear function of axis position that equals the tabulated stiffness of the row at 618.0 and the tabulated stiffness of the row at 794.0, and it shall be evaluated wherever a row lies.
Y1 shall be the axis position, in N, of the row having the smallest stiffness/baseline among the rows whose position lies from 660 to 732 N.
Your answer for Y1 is 690.0 N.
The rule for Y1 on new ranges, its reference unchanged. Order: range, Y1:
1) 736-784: 766.0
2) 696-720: 698.0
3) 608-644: 622.0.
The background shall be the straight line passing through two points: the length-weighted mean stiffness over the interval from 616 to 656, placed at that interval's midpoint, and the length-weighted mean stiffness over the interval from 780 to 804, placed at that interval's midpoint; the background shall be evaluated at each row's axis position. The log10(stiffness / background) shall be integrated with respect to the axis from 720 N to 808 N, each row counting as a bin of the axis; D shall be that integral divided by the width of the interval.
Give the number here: -0.02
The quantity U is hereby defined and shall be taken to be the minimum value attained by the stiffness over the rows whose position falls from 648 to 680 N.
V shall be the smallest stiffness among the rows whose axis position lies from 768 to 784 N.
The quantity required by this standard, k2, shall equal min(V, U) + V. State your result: 8.0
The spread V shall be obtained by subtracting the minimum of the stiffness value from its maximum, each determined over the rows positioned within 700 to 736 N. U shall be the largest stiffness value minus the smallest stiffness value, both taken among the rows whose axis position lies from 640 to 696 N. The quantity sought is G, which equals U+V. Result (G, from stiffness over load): 3.9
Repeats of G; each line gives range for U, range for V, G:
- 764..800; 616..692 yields 3.9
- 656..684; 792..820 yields 2.2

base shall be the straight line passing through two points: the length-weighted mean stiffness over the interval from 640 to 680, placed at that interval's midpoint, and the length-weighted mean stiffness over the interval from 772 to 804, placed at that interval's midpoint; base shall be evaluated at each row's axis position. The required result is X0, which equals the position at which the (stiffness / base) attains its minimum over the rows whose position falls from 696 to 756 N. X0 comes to 698.0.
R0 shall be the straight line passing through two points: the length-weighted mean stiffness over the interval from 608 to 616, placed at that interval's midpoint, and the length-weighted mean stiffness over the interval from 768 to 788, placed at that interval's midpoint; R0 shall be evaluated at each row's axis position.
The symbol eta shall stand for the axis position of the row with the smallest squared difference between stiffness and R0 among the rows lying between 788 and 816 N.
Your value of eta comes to 794.0 N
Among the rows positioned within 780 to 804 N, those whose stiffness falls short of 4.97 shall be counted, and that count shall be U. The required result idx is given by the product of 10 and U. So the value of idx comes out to 40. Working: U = 4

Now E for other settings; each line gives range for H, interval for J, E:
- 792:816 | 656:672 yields 24.2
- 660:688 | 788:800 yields 20.1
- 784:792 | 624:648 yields 26.8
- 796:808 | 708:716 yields 25.5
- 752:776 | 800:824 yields 23.0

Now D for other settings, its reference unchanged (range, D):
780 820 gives 0.00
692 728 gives -0.07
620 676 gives -0.02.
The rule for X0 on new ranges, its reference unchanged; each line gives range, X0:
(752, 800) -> 766.0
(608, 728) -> 690.0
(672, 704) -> 690.0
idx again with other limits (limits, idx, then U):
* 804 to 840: 30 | 3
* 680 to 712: 80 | 8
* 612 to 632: 0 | 0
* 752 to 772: 40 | 4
